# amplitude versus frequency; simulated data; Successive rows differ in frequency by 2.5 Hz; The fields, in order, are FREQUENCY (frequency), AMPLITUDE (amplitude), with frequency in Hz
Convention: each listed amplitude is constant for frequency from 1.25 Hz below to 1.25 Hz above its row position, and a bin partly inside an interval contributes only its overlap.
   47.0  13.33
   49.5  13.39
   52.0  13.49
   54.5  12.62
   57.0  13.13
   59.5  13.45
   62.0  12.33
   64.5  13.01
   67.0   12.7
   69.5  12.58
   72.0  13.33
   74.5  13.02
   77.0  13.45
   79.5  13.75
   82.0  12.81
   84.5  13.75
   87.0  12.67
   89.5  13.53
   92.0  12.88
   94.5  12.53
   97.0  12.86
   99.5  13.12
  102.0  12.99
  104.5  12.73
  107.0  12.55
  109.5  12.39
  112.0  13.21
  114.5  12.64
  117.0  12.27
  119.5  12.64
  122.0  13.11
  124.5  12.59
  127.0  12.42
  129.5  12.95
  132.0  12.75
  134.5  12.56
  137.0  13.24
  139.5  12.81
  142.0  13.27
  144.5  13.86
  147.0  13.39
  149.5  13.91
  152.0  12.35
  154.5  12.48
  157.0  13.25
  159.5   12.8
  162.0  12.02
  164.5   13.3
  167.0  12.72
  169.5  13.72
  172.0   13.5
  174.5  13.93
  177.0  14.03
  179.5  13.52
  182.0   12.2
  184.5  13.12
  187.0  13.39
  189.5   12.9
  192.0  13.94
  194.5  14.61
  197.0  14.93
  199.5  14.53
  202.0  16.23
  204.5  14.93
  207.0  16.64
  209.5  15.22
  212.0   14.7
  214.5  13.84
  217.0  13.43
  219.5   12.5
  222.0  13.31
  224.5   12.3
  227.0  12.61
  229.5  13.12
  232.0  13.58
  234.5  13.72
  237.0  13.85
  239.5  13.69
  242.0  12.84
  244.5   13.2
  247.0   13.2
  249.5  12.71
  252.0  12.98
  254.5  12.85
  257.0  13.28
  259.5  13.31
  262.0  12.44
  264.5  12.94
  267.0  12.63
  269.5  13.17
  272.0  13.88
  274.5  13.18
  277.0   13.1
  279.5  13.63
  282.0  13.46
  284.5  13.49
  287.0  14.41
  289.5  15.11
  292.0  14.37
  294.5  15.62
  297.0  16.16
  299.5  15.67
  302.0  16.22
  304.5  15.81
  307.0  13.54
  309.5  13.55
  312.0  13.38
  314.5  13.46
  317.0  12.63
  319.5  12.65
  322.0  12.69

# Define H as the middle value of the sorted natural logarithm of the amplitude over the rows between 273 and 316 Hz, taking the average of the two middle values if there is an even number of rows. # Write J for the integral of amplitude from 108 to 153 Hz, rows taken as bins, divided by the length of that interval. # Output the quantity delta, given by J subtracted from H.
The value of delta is -10.3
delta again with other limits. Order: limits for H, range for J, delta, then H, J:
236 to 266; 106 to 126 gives -10.1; 2.57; 12.7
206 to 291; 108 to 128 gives -10.1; 2.59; 12.7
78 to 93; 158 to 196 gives -10.7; 2.58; 13.3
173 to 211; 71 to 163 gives -10.3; 2.64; 12.9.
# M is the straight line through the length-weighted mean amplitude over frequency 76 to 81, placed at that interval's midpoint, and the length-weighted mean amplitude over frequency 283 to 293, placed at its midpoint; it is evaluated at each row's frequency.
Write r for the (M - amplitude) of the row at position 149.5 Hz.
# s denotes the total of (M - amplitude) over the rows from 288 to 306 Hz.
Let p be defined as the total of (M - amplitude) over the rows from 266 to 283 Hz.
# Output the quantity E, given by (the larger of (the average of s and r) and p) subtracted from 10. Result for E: 3.1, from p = 6.87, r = -0.1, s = -8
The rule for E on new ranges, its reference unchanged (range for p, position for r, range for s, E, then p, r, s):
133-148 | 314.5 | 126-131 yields 6.4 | 3.62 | 1.0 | 2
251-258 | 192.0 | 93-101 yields 6.5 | 3.49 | 0.0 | 2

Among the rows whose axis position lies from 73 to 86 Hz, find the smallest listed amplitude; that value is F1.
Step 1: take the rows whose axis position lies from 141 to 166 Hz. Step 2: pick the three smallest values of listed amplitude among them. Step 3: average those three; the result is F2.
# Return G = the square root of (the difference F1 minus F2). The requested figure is 0.7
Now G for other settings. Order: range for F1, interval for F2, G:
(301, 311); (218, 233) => 1.0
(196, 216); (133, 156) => 1.2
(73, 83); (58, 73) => 0.5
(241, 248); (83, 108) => 0.5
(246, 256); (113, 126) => 0.5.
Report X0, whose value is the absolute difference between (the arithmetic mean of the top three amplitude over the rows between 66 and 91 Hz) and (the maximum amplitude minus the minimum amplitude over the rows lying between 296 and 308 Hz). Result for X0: 11.0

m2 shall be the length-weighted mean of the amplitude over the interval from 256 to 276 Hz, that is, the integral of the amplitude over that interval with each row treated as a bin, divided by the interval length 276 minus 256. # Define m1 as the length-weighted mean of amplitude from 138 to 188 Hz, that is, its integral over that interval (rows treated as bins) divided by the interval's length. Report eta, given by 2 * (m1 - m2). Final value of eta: 0.2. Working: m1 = 13.2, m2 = 13.1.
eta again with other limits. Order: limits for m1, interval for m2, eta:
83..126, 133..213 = -1.7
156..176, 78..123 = 0.5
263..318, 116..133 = 2.8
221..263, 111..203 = -0.3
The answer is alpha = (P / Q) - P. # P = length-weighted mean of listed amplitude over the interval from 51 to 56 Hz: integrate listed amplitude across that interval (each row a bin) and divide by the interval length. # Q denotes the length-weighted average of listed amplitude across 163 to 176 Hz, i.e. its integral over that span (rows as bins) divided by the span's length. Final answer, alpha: -12.1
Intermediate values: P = 13.0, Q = 13.4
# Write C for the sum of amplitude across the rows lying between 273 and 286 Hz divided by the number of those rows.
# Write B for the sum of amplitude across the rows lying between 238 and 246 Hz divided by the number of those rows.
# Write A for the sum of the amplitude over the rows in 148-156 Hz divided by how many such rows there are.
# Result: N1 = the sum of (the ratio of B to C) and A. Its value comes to 13.9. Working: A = 12.9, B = 13.2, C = 13.4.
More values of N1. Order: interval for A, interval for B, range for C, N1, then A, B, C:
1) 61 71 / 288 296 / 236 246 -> 13.8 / 12.7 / 15.0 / 13.4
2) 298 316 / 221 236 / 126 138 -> 15.5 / 14.5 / 13.1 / 12.8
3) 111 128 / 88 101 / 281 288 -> 13.6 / 12.7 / 13.0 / 13.8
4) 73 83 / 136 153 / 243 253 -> 14.3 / 13.3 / 13.3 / 13.0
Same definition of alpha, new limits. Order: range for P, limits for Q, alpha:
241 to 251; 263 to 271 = -12.0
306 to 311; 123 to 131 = -12.5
